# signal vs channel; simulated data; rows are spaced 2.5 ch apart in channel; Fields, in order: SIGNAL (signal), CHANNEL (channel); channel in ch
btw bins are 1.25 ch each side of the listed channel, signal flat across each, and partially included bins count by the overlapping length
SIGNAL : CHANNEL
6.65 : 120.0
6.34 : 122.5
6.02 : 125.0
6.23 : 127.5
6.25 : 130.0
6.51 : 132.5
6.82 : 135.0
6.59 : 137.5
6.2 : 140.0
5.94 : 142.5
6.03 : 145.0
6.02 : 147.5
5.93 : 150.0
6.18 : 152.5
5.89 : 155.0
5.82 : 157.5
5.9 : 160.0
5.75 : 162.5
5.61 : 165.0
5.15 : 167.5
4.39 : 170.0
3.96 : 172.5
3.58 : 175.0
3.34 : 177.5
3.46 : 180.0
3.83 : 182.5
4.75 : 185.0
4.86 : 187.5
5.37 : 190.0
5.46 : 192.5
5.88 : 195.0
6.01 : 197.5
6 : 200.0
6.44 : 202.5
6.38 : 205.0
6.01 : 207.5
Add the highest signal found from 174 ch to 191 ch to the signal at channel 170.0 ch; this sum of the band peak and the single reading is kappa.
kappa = 9.8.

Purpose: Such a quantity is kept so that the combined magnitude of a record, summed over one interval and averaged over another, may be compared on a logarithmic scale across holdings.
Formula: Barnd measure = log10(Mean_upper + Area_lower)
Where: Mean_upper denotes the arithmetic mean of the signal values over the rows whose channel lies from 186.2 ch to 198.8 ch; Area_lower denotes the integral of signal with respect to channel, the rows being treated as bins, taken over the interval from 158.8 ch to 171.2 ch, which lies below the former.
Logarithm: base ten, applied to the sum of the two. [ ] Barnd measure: 1.86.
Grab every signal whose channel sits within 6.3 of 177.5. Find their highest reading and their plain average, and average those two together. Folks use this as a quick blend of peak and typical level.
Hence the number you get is 3.80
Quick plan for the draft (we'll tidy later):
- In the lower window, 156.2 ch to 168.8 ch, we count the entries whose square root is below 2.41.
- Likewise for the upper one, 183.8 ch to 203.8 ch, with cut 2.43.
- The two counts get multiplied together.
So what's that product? 15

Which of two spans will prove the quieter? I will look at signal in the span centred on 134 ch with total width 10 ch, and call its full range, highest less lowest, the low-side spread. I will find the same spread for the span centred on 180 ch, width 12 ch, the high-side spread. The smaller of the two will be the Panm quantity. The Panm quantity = 0.57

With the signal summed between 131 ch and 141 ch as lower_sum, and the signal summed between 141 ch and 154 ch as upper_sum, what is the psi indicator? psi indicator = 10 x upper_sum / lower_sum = 12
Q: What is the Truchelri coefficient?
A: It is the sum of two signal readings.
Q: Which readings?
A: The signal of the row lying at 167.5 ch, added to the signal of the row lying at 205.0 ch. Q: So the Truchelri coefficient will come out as 11.5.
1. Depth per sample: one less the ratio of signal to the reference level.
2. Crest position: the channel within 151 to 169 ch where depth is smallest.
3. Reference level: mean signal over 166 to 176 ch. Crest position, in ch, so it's 152.5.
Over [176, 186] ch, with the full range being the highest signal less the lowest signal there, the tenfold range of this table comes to 14.1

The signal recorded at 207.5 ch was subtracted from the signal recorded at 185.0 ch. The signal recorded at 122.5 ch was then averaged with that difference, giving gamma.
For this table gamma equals 2.5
